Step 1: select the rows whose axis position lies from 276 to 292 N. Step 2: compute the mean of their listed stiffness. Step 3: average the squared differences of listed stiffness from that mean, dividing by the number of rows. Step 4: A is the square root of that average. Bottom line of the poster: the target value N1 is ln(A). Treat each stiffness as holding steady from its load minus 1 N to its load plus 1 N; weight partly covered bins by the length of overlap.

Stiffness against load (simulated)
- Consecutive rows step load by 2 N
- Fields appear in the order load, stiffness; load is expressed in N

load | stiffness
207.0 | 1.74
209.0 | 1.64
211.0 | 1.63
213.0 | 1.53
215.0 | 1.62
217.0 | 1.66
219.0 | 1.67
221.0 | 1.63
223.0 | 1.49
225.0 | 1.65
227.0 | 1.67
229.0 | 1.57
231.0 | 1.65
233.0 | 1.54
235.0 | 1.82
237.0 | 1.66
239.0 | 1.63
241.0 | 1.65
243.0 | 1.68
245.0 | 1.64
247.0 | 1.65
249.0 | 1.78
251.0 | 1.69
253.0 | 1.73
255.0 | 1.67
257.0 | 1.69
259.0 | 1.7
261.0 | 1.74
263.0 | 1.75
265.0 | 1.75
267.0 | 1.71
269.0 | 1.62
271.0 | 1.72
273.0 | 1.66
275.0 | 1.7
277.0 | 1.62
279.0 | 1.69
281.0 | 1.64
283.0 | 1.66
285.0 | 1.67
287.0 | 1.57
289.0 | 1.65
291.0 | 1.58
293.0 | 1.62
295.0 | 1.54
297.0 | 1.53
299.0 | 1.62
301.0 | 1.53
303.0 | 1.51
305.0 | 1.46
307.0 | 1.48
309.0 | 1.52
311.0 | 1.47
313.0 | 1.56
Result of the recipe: -3.23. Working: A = 0.0397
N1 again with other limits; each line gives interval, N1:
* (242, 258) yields -3.16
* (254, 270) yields -3.17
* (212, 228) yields -2.75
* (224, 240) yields -2.56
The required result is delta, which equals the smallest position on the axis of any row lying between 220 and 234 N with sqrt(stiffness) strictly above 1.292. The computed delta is 227.0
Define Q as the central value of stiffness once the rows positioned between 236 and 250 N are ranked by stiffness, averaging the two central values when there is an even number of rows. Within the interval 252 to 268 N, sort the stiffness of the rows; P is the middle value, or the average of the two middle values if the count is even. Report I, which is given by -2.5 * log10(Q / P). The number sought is 0.045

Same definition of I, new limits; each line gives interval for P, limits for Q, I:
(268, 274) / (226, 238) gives 0.003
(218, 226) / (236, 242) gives -0.007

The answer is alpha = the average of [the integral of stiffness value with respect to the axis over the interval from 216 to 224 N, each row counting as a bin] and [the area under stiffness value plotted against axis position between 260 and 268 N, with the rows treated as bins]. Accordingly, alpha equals 13.4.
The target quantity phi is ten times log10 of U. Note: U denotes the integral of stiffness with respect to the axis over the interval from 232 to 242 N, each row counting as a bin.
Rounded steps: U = 16.6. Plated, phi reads 12.2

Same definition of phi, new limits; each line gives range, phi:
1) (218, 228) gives 12.1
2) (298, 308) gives 11.8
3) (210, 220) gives 12.1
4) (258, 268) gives 12.4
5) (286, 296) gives 12.0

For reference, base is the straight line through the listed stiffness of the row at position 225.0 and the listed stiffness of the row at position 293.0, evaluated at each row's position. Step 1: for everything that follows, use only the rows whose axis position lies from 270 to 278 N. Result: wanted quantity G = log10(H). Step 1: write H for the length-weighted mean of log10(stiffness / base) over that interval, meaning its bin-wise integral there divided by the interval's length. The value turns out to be -1.9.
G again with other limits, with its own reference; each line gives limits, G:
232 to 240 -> -2.4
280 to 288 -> -2.6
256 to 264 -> -1.7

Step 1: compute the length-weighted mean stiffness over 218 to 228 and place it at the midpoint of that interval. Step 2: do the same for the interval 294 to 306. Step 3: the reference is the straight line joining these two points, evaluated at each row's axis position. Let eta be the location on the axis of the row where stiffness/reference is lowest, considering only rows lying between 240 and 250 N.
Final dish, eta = 245.0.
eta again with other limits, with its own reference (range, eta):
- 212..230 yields 223.0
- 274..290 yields 287.0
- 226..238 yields 233.0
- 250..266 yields 255.0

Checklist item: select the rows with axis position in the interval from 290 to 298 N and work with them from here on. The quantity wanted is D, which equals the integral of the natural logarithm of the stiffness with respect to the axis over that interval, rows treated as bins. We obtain 3.59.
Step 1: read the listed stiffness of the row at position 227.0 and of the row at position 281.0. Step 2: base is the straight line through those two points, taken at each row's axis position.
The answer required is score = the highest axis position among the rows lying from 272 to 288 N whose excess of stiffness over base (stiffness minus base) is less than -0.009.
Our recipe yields 287.0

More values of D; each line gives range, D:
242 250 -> 4.18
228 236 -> 3.96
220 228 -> 3.80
